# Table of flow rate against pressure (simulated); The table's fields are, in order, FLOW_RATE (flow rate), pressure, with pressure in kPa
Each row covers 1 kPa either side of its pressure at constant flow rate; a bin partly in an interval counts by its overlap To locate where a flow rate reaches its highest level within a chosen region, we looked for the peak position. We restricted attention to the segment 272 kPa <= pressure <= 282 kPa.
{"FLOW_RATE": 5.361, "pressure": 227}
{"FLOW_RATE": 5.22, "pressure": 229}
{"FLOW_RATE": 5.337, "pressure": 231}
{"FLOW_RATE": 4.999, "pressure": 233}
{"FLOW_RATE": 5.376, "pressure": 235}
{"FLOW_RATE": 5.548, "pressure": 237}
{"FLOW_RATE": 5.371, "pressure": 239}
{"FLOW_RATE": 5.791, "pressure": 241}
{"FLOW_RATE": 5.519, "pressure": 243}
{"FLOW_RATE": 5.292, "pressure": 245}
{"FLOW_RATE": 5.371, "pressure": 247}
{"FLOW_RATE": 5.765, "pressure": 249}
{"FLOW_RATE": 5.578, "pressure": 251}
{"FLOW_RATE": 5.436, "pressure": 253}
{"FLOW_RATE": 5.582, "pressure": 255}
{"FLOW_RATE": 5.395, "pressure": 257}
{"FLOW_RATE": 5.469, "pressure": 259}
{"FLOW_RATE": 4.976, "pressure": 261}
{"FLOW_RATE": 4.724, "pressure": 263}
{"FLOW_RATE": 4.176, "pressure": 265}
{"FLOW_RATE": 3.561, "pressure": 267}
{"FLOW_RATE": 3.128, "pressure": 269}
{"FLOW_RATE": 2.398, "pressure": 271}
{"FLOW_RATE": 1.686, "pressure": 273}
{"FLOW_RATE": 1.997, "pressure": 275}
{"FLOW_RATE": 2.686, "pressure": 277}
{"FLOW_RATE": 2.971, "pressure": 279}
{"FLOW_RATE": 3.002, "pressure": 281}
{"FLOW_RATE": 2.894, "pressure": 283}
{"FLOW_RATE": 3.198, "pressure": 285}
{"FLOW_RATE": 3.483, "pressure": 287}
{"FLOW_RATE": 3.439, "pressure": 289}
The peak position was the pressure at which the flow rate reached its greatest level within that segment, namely 281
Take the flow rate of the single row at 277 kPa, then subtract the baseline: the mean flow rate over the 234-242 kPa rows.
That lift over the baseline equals -2.8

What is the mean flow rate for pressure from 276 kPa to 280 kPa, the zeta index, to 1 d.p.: 2.8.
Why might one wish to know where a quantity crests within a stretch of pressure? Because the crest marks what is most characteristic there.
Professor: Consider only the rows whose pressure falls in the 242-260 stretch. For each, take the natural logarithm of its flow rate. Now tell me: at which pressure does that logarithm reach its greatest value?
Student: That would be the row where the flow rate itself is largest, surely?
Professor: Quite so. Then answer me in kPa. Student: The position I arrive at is 249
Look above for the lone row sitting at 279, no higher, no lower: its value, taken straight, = 2.971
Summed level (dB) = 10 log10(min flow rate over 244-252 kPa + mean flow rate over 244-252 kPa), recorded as 10.3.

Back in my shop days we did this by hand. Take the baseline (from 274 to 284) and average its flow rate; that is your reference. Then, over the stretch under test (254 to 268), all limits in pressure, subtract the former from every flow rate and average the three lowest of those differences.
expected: 1.4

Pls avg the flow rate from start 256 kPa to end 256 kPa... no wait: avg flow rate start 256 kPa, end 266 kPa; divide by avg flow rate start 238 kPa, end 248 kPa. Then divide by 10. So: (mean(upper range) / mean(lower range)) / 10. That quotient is 0.090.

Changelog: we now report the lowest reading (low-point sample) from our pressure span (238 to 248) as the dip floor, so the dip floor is 5.292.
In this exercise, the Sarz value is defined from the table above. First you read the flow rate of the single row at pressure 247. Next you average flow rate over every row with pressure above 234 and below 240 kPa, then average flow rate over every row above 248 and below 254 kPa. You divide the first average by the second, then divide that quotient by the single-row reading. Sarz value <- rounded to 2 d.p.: 0.18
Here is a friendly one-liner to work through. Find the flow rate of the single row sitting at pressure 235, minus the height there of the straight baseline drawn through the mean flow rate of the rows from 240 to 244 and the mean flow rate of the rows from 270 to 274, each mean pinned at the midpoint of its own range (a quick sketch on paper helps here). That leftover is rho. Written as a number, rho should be -1.1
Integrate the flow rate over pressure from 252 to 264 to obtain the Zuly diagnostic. 63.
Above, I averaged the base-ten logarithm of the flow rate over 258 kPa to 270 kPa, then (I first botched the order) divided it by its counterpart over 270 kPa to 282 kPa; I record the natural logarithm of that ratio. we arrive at 0.50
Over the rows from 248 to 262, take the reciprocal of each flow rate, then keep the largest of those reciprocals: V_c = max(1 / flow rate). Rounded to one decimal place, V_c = 0.2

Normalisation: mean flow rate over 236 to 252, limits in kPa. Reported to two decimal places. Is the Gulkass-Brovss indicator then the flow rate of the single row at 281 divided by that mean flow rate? 0.54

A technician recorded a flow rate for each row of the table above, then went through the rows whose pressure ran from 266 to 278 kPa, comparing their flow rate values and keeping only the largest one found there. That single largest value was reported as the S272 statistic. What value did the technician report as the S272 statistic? 3.561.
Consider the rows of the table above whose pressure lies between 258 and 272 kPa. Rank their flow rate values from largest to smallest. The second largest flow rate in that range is 4.976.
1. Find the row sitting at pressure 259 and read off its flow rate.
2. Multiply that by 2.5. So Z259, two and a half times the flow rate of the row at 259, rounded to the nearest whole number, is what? 14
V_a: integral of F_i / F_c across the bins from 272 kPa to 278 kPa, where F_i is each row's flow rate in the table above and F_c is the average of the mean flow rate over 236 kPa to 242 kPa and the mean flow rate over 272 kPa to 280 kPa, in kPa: 3.2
